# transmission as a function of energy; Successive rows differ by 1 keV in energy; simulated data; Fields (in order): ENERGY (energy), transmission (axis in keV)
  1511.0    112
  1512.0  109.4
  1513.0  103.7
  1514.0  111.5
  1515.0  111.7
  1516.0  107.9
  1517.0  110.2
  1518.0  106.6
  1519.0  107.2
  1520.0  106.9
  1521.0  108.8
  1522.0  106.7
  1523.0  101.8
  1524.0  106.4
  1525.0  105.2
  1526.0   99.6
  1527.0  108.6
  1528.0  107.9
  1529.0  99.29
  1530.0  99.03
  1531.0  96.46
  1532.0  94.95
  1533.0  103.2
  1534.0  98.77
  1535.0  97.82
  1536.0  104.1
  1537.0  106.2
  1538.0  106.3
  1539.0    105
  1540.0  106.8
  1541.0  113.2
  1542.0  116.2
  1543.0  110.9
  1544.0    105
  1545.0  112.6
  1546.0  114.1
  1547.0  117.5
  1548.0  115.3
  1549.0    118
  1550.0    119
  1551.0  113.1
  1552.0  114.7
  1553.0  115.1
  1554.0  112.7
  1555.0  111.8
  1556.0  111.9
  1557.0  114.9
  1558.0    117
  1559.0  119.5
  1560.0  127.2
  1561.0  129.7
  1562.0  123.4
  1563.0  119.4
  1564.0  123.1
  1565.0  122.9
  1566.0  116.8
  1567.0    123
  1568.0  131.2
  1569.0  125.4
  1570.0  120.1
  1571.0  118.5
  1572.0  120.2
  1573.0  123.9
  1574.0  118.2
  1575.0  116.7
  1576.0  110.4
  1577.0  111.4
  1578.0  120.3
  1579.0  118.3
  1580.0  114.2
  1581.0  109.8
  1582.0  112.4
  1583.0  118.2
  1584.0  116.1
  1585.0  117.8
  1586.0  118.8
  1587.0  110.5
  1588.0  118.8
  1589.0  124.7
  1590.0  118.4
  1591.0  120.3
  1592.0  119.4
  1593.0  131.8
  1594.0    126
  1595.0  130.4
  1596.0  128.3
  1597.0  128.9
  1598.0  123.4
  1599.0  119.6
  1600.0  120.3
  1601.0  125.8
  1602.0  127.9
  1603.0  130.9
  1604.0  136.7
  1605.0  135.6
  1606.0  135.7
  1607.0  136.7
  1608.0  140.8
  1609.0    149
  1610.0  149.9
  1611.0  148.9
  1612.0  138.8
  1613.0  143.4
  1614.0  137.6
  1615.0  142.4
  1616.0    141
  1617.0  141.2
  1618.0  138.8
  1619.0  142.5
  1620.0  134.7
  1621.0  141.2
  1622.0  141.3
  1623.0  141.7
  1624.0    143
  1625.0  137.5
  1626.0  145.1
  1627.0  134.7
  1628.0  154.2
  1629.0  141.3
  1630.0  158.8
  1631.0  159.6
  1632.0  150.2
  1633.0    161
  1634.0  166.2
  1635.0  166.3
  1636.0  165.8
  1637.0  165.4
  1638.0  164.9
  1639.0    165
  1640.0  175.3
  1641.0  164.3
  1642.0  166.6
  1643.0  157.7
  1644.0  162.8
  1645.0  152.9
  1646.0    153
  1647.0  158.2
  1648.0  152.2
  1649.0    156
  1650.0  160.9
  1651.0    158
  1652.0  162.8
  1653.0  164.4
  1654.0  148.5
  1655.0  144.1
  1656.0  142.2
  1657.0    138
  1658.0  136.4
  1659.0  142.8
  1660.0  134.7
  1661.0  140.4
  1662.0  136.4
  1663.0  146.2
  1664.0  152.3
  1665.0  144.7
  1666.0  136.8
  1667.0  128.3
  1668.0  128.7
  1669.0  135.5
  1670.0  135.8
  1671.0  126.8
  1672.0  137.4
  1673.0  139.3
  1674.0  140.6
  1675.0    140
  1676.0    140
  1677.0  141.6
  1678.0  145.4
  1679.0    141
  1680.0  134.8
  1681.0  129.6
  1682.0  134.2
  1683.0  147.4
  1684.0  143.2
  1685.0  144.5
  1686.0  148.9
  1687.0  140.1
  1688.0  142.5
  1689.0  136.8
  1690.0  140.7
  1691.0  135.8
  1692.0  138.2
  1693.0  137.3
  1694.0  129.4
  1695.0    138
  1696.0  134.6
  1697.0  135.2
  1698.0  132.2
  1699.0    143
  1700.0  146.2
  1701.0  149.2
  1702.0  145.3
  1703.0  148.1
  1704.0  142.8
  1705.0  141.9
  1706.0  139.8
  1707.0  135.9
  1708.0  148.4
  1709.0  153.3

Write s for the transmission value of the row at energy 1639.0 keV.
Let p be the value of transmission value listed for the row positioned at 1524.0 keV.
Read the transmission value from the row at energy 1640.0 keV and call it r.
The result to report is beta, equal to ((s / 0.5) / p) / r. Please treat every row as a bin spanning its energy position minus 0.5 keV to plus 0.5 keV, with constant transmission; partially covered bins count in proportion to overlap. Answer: 0.018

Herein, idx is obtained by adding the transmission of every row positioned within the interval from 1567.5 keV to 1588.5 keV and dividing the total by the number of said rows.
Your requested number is 118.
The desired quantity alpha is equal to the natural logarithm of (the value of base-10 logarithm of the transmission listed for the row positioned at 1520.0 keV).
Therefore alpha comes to 0.708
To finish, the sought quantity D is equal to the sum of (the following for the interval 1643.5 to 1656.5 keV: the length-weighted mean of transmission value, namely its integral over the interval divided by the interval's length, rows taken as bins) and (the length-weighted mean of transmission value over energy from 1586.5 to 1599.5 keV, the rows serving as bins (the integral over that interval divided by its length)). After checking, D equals 278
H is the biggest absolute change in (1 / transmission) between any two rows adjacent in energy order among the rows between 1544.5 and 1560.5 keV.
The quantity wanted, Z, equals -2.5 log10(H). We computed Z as 8.24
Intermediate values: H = 0.0005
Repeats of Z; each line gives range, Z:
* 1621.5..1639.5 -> 7.57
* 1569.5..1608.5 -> 7.76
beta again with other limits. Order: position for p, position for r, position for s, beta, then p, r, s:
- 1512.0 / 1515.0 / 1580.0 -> 0.019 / 109.4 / 111.7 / 114.2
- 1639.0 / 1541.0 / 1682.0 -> 0.014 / 165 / 113.2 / 134.2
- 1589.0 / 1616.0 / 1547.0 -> 0.013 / 124.7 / 141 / 117.5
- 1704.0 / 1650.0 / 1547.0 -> 0.010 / 142.8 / 160.9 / 117.5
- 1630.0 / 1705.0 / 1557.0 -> 0.010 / 158.8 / 141.9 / 114.9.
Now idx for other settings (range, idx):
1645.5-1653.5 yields 158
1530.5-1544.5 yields 105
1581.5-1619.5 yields 130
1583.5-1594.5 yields 120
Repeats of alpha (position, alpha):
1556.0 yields 0.717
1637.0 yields 0.797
